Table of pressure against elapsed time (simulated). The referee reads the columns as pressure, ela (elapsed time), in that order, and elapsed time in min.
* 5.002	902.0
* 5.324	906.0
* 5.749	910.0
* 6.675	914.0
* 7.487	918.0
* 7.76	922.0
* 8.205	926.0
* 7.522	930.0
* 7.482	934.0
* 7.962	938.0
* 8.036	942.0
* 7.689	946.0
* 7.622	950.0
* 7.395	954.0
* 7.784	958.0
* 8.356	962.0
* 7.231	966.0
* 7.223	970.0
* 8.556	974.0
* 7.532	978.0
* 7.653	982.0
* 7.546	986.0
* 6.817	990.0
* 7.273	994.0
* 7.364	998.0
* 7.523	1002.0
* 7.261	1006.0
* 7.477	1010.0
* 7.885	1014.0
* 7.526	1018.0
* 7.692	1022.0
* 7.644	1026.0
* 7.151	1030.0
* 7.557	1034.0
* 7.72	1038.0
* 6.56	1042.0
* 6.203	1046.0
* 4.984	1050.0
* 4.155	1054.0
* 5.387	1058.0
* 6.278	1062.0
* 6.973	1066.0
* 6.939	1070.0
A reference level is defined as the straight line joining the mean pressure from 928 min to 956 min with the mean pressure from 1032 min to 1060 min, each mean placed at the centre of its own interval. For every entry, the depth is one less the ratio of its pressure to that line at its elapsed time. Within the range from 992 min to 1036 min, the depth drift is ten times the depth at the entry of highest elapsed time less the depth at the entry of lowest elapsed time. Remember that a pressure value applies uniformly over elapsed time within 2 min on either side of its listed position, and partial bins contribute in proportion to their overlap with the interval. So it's -1.5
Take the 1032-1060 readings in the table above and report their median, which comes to 6.20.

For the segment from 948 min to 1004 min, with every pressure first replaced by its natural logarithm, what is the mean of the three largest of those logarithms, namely 2.11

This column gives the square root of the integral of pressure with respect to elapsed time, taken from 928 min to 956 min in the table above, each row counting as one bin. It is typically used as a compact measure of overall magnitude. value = 14.7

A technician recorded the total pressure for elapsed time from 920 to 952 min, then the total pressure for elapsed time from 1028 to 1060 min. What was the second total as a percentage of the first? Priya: 80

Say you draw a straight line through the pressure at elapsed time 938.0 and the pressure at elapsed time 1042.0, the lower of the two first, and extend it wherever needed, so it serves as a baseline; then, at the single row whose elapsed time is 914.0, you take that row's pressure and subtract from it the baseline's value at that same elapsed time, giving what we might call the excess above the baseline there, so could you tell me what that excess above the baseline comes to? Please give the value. -1.6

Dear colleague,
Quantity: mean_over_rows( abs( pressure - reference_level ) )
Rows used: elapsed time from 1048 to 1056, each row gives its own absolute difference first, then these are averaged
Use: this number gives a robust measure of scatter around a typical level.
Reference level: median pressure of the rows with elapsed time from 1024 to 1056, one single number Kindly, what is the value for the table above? 2.29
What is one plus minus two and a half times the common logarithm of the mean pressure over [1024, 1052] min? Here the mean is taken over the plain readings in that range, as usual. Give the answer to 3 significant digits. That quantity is -1.09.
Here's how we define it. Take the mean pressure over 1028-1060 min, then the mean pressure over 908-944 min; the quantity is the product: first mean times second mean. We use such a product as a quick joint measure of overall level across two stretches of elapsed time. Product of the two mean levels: 46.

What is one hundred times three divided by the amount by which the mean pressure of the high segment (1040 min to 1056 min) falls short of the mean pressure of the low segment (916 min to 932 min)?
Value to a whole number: 132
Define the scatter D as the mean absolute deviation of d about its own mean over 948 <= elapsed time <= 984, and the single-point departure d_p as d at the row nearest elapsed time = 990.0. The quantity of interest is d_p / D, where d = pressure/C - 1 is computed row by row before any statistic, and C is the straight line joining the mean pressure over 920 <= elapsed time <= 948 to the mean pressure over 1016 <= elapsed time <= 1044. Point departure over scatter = -2.2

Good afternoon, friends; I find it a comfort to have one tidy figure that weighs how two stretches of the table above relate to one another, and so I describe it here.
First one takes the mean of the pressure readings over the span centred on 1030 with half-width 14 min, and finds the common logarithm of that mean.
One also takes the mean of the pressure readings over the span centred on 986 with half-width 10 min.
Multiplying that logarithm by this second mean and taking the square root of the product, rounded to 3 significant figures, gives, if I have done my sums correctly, 2.53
